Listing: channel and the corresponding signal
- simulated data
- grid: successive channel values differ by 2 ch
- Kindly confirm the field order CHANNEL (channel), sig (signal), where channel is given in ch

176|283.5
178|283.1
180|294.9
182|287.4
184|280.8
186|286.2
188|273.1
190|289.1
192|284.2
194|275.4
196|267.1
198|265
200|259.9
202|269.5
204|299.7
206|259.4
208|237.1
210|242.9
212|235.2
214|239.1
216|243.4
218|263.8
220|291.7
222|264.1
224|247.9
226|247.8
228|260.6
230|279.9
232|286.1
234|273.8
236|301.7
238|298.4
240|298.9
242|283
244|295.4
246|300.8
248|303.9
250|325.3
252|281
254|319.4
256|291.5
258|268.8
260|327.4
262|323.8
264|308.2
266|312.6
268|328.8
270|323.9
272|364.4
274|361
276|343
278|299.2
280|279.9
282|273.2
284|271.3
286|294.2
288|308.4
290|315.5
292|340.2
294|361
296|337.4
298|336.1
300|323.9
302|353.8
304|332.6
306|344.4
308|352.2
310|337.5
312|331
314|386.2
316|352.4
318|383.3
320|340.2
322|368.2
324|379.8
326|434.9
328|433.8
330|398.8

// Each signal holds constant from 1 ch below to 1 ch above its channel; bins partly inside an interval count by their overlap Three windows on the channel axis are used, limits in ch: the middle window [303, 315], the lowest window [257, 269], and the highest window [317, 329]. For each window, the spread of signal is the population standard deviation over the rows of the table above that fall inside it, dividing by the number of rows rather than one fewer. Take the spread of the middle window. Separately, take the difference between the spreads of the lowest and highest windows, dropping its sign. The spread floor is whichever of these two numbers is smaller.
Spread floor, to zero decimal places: 14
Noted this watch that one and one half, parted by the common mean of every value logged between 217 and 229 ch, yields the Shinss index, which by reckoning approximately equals 0.0057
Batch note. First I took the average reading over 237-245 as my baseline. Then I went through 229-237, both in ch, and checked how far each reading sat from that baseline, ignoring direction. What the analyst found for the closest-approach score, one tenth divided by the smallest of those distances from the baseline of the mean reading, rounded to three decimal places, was 0.013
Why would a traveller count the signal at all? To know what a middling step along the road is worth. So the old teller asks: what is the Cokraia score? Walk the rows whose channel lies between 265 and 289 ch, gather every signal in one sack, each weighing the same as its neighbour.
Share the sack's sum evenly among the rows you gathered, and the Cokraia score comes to 313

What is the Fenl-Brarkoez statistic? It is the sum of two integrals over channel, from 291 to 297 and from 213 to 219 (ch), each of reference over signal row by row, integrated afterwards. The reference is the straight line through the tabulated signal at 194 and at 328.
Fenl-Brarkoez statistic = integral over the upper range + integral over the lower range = 14.1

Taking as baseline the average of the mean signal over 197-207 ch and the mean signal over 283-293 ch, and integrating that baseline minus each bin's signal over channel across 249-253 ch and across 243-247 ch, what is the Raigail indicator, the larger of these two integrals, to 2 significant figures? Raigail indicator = -39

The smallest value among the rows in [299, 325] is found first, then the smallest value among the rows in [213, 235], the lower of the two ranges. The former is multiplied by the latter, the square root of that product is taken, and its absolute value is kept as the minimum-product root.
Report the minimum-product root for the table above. 278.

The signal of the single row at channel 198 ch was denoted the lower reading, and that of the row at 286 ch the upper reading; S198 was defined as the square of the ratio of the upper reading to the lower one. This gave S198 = 1.2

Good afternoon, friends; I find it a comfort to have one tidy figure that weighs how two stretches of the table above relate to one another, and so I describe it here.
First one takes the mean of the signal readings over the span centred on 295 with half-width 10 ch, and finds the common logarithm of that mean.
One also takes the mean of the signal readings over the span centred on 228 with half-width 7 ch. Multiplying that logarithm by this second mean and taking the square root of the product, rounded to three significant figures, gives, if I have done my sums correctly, 25.9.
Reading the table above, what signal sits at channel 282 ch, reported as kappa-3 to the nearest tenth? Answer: 273.2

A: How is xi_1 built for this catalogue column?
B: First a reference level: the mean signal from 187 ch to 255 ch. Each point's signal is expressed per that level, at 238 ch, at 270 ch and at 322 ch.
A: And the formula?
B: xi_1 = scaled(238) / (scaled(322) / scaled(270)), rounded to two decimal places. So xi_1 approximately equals 0.95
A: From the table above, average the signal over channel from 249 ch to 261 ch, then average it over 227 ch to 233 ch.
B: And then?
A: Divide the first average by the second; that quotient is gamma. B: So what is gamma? 1.10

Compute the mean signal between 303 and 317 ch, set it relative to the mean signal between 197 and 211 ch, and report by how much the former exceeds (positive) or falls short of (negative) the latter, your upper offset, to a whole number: 86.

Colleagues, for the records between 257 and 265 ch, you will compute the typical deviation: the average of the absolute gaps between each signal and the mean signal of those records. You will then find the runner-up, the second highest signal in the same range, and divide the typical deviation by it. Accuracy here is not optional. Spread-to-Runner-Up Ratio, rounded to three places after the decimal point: 0.059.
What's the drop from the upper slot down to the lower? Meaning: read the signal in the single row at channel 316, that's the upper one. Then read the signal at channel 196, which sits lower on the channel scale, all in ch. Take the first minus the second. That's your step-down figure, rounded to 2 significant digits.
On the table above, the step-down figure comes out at 85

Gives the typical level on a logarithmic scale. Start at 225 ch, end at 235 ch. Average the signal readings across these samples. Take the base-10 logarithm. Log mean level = 2.43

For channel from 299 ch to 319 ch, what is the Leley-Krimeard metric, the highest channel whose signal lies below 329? 300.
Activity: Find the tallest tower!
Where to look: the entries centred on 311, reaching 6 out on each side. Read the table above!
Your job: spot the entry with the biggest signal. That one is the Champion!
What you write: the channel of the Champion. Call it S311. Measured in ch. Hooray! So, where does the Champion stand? 314 ch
